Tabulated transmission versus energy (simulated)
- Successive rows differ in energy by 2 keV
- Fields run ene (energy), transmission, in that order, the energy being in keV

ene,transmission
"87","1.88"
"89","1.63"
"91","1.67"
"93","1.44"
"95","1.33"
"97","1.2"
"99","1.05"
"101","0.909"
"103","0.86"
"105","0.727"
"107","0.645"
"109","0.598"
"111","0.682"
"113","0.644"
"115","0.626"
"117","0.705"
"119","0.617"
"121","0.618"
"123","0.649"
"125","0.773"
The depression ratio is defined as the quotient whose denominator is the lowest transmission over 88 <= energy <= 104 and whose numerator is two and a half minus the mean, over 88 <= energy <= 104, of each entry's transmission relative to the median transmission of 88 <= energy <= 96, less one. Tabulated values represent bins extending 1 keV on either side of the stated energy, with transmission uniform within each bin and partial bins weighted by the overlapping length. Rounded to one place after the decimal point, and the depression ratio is 3.1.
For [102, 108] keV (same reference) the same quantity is 4.7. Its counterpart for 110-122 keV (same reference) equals 5.0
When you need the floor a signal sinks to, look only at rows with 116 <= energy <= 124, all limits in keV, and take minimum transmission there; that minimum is 0.617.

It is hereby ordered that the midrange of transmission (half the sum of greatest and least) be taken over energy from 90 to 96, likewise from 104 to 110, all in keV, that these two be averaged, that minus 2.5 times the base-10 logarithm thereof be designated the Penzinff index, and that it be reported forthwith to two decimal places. -0.08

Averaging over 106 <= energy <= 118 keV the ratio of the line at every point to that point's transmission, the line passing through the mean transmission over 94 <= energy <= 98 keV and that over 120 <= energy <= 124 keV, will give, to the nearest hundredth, 1.36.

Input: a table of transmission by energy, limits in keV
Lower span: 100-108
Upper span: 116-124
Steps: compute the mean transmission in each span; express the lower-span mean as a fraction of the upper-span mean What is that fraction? 1.21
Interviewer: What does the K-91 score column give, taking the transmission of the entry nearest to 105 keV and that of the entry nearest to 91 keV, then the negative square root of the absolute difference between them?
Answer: -1.0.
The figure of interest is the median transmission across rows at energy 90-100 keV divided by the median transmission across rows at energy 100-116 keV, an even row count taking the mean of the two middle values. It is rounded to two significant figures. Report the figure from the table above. 2.0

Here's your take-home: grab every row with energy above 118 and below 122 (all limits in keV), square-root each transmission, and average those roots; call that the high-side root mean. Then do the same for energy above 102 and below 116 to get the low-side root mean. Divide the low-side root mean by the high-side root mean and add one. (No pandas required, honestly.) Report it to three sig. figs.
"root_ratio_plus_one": 2.05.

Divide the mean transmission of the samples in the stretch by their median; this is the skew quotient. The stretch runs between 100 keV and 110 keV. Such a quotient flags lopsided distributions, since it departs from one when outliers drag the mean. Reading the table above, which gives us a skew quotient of 1.03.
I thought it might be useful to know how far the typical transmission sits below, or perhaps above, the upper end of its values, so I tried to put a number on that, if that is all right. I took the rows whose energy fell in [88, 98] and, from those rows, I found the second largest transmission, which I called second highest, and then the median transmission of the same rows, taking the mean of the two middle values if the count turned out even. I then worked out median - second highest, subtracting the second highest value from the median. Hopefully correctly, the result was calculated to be -0.19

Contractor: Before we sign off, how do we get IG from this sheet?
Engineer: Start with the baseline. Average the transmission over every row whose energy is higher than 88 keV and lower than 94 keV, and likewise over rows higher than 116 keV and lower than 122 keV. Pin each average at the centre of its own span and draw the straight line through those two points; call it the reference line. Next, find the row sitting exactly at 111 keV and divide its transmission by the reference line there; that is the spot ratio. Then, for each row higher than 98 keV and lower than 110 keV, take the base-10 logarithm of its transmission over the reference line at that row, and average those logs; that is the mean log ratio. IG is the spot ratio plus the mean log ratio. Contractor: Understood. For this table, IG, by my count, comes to 0.58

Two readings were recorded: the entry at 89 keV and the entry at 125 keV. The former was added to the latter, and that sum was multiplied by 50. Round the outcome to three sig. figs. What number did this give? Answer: 120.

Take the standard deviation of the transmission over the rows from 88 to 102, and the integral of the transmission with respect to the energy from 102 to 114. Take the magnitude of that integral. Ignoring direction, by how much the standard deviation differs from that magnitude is 8.0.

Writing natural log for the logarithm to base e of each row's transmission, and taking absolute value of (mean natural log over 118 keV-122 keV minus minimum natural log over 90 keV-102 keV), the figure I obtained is 0.39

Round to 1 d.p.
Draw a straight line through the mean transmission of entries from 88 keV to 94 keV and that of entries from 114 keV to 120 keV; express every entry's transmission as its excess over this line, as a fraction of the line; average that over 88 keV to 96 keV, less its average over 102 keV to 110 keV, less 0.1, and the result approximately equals 0.2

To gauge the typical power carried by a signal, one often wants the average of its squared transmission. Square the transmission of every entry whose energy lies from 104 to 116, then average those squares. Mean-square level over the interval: 0.43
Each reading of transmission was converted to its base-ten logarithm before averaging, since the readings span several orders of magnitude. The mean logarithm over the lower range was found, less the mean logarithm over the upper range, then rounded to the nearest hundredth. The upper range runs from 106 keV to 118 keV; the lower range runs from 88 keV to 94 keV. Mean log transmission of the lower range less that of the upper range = 0.39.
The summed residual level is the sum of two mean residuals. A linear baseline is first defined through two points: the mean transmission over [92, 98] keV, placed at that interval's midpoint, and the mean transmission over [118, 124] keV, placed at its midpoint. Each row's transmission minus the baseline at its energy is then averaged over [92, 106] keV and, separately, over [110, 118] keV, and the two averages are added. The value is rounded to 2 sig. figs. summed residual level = -0.29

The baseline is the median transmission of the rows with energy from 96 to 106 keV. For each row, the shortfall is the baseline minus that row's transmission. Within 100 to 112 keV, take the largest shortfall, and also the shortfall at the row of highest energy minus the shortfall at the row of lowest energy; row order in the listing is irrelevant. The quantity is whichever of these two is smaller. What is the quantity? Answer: 0.23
